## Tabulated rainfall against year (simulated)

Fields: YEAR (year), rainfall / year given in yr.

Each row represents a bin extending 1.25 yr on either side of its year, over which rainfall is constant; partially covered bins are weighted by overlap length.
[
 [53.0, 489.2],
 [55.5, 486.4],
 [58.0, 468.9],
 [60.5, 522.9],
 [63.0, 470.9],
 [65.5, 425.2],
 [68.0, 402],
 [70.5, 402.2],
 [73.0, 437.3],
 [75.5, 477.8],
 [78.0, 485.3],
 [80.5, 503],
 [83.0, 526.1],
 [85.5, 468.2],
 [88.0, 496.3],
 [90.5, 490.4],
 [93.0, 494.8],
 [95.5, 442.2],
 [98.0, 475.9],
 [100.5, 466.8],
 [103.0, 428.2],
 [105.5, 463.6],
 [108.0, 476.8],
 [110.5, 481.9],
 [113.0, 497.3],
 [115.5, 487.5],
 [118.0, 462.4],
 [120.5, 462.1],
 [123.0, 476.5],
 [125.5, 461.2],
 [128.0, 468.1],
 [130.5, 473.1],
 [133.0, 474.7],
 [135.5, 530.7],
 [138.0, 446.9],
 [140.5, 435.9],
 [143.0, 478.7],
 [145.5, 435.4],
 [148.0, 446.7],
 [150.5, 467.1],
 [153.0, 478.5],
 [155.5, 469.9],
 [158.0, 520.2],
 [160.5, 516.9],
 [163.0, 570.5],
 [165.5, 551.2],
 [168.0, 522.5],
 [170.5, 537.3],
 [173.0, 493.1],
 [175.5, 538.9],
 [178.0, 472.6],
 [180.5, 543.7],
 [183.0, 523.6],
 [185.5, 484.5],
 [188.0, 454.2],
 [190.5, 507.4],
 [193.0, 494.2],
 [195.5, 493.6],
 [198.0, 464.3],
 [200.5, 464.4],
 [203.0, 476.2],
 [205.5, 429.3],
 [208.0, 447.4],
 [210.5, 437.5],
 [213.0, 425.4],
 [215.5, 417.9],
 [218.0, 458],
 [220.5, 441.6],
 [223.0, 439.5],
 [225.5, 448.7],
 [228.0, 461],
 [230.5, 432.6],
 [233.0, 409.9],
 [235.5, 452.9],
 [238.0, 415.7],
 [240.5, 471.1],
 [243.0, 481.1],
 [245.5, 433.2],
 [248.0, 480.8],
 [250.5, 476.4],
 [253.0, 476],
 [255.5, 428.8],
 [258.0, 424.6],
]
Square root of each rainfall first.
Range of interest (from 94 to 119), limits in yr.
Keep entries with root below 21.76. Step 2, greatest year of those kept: 118.0 yr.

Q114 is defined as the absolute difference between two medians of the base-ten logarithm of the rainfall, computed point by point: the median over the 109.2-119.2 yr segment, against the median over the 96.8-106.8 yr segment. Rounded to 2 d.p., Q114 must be 0.02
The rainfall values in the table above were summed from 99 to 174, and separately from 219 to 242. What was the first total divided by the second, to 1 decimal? 3.6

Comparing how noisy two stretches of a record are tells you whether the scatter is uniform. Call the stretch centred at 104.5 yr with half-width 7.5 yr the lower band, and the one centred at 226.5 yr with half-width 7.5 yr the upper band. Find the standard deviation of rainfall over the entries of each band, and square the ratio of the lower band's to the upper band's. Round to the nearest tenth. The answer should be 1.3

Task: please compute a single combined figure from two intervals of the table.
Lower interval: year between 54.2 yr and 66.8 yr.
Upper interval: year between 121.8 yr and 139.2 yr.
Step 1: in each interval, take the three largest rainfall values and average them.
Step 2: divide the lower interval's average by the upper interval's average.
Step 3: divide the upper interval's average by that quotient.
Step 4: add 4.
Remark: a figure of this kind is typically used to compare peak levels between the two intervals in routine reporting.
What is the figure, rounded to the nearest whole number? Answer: 499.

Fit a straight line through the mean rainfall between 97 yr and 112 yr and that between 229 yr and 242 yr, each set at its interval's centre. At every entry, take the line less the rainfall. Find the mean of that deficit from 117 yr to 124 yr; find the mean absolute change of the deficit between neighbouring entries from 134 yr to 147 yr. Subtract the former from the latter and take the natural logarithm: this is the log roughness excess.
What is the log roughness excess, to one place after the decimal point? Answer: 3.9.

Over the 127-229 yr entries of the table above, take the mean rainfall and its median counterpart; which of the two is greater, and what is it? 479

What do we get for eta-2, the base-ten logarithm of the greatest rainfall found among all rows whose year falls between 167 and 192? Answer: 2.74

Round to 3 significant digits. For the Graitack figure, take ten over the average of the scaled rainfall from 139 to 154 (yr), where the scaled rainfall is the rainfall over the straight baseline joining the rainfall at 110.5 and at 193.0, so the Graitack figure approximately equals 10.7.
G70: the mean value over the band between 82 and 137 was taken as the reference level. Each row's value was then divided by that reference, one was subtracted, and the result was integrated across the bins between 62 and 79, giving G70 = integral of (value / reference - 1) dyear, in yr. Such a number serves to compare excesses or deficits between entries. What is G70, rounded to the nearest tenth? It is -1.3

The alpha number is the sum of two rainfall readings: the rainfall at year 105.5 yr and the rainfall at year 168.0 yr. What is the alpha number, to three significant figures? 986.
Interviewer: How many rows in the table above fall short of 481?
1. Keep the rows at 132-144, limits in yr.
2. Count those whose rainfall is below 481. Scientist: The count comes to 4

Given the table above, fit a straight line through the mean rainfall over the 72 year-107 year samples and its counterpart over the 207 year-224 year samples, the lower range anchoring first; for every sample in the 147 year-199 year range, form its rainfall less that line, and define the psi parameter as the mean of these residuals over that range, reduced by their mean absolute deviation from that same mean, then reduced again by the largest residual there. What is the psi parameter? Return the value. -94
